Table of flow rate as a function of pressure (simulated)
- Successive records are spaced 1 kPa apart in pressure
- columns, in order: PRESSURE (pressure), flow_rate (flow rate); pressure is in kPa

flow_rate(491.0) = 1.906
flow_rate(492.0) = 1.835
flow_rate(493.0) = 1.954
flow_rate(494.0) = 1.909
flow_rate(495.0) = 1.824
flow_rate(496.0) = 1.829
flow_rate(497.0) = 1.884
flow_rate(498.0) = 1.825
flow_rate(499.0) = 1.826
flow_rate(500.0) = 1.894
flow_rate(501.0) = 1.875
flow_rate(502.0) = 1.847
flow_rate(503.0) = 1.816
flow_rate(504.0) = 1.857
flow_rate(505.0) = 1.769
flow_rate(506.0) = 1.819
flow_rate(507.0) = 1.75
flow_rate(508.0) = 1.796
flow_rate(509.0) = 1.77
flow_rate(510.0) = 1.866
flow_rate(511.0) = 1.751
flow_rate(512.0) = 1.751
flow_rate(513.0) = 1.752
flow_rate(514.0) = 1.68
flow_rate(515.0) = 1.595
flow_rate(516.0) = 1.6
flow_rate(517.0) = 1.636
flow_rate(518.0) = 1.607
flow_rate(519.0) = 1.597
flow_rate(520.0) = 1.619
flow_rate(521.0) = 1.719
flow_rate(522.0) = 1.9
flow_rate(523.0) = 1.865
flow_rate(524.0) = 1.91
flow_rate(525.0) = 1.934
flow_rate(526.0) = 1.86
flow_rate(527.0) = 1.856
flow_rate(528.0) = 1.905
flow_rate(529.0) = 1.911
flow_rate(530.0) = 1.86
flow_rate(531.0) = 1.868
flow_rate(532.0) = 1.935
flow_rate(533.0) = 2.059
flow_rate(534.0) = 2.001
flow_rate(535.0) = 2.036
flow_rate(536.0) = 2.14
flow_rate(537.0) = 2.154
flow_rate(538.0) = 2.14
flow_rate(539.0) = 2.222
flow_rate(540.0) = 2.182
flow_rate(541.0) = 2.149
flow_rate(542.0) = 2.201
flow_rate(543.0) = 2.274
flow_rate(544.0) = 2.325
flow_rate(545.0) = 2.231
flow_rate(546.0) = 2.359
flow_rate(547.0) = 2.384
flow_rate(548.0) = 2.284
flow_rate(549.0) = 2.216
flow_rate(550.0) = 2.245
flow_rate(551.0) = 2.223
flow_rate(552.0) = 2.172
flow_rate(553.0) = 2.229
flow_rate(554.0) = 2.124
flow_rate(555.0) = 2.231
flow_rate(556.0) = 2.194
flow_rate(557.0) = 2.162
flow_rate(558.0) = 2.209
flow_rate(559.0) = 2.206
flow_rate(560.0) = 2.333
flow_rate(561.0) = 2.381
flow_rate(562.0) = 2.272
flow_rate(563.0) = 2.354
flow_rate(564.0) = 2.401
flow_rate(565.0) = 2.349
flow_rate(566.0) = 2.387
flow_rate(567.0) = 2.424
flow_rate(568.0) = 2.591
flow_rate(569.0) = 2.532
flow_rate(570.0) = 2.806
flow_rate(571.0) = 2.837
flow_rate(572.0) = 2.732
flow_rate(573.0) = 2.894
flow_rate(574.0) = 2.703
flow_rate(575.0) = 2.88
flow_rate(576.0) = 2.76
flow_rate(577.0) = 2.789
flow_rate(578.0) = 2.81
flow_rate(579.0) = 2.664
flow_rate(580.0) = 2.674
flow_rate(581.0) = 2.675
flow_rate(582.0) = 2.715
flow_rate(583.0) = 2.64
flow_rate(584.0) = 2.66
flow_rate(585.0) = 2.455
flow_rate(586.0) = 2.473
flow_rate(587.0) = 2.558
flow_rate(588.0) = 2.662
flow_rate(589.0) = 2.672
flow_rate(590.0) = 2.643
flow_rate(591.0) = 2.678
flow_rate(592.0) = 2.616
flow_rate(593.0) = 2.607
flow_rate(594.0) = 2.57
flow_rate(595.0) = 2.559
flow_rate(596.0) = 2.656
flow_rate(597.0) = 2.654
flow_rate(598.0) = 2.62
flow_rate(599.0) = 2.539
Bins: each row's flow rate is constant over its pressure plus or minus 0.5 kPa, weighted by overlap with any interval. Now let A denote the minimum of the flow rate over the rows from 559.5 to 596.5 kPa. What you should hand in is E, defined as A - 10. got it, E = -7.7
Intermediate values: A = 2.272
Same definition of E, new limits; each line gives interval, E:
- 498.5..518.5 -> -8.4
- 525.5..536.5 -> -8.1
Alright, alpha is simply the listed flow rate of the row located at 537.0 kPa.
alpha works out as 2.154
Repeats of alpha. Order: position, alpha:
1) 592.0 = 2.616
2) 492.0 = 1.835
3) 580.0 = 2.674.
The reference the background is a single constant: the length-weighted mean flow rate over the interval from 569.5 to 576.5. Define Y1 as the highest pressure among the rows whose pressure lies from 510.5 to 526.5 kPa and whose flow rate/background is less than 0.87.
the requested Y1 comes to 526.0 kPa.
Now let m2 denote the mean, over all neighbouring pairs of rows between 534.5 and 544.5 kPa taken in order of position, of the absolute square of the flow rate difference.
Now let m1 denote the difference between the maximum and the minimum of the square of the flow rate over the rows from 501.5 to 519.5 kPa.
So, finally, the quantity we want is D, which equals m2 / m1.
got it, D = 0.24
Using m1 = 0.9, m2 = 0.22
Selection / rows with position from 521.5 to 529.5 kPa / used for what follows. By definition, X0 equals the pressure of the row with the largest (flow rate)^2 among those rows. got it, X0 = 525.0 kPa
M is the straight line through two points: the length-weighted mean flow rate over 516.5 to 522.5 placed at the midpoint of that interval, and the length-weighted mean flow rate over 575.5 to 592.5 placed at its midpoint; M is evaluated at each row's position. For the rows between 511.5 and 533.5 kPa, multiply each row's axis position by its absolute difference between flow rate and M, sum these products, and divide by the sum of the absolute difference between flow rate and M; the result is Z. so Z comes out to 522.4 kPa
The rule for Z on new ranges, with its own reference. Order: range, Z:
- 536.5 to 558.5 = 544.6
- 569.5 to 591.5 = 577.3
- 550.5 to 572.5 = 565.9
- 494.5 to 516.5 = 502.6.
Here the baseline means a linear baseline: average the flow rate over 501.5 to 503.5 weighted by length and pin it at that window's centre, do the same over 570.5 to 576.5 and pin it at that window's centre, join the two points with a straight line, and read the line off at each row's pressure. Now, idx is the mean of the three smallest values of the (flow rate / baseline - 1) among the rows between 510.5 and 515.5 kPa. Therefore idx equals -0.16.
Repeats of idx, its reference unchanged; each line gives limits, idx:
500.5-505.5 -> -0.02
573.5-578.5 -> -0.03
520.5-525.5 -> -0.13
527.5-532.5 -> -0.15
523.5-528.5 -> -0.14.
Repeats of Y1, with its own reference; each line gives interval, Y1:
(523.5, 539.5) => 539.0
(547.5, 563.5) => 563.0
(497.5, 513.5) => 513.0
